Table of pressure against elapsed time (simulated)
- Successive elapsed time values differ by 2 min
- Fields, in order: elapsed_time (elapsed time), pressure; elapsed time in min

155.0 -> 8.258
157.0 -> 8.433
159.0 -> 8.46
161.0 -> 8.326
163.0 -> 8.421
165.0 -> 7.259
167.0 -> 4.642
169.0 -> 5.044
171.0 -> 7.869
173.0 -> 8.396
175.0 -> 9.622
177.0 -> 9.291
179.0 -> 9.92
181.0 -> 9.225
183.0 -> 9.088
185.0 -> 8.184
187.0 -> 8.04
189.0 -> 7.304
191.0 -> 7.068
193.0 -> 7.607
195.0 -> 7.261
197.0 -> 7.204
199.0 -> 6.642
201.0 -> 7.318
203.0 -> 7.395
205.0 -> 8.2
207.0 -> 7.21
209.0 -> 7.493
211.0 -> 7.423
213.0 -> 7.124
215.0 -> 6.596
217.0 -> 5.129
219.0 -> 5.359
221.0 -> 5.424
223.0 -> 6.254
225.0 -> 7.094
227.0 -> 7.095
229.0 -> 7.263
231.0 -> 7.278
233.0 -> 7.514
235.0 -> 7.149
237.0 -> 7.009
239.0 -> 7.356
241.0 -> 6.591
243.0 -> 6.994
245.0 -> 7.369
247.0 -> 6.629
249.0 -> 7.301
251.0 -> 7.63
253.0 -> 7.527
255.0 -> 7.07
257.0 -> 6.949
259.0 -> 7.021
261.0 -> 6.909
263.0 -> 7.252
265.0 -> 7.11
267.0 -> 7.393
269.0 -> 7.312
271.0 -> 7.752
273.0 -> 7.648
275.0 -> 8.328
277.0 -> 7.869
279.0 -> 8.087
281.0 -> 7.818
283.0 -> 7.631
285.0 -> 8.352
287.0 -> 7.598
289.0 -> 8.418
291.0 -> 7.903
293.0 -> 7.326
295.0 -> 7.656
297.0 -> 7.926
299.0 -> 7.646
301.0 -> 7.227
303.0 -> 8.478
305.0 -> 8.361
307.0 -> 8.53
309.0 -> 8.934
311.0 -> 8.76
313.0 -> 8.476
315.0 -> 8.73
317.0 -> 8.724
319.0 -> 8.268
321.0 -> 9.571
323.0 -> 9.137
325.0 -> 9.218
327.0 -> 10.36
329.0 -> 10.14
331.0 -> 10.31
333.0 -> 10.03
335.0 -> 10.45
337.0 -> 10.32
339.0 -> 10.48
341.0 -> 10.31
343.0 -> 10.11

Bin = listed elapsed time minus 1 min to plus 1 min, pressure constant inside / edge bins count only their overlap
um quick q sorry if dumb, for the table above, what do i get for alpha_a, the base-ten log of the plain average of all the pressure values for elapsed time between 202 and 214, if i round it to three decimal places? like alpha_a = 0.874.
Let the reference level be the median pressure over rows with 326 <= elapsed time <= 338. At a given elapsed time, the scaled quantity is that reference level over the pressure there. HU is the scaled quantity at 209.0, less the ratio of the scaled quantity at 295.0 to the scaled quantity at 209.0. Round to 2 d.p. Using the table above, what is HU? 0.40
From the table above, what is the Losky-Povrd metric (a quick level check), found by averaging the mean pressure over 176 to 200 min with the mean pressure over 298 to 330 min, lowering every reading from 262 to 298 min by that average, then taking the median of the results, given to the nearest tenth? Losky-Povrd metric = -0.7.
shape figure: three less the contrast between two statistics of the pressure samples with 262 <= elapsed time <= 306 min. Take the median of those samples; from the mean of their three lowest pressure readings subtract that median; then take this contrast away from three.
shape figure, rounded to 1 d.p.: 3.5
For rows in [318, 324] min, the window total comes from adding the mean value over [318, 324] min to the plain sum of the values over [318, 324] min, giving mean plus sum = 36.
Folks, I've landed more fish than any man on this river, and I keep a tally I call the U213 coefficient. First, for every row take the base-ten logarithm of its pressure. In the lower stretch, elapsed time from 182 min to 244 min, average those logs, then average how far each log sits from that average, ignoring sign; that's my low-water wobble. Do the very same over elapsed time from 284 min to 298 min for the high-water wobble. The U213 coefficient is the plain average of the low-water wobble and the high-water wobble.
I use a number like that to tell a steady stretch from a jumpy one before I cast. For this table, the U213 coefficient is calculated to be 0.025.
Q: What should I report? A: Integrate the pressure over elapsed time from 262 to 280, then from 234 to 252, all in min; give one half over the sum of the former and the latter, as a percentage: 0.188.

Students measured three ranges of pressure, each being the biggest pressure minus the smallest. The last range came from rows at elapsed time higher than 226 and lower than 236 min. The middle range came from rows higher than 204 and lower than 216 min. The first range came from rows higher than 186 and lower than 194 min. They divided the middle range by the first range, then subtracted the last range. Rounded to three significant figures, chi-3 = 1.23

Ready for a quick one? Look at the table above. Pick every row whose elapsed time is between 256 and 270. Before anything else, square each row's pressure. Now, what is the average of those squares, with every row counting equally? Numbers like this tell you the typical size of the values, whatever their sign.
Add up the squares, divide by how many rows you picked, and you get 51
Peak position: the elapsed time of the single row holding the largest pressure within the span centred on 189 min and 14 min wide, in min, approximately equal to 183.0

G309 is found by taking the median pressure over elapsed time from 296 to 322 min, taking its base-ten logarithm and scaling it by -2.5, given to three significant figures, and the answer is -2.32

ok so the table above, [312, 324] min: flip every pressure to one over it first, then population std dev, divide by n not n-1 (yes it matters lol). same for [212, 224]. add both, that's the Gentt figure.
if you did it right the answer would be 0.026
